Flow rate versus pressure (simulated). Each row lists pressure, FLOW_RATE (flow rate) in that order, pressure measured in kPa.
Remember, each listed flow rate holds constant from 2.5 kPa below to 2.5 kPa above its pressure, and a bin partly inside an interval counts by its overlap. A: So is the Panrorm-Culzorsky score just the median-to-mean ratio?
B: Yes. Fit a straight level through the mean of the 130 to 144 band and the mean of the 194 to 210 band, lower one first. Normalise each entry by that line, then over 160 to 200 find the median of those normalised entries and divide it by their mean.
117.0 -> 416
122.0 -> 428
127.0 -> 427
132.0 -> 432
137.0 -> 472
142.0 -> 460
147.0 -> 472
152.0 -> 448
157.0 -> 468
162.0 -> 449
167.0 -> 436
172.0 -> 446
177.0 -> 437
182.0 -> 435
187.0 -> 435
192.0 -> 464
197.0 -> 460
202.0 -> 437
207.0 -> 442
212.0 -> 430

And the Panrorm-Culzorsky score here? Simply 0.99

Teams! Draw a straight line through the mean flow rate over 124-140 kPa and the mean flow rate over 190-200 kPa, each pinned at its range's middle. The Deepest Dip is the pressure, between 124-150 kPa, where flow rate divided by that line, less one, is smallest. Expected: 127.0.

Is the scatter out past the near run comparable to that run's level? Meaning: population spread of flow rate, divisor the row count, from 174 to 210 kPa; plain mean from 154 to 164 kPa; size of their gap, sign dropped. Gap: 447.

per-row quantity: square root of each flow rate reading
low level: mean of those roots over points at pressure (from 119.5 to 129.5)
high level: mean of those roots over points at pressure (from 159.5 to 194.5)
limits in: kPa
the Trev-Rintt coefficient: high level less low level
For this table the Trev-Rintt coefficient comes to 0.4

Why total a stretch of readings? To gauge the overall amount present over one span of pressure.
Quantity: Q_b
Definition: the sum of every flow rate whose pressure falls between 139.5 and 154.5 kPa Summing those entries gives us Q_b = 1380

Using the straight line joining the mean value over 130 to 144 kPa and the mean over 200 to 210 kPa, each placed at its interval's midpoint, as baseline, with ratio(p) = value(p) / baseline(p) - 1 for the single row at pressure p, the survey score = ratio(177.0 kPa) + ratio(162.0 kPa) -0.02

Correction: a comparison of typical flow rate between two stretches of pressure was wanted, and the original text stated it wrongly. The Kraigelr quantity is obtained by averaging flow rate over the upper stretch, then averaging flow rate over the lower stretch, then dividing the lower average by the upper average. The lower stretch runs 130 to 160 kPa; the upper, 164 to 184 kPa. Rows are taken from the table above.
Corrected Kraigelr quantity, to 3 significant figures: 1.05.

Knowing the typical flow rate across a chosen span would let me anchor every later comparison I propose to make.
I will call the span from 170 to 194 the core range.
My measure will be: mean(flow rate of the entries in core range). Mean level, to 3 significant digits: 443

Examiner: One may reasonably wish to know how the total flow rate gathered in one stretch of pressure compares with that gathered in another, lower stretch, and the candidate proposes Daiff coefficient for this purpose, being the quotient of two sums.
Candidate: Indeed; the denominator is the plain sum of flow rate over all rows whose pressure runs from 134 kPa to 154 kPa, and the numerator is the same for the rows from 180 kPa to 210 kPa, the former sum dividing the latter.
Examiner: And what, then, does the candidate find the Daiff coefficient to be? 1.4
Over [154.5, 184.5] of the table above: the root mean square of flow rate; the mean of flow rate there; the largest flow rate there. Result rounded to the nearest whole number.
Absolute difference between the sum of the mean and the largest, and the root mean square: 468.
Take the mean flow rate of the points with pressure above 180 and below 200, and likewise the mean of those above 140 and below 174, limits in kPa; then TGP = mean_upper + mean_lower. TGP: 903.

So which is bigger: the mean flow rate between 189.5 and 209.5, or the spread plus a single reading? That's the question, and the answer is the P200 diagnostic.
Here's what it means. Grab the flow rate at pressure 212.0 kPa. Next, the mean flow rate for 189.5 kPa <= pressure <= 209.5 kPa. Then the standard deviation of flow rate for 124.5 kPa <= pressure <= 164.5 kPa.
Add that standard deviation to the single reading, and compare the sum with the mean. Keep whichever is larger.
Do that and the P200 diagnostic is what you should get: 451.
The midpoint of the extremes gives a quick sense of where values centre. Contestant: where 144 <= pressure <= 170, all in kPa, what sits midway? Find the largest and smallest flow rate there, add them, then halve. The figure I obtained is 454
